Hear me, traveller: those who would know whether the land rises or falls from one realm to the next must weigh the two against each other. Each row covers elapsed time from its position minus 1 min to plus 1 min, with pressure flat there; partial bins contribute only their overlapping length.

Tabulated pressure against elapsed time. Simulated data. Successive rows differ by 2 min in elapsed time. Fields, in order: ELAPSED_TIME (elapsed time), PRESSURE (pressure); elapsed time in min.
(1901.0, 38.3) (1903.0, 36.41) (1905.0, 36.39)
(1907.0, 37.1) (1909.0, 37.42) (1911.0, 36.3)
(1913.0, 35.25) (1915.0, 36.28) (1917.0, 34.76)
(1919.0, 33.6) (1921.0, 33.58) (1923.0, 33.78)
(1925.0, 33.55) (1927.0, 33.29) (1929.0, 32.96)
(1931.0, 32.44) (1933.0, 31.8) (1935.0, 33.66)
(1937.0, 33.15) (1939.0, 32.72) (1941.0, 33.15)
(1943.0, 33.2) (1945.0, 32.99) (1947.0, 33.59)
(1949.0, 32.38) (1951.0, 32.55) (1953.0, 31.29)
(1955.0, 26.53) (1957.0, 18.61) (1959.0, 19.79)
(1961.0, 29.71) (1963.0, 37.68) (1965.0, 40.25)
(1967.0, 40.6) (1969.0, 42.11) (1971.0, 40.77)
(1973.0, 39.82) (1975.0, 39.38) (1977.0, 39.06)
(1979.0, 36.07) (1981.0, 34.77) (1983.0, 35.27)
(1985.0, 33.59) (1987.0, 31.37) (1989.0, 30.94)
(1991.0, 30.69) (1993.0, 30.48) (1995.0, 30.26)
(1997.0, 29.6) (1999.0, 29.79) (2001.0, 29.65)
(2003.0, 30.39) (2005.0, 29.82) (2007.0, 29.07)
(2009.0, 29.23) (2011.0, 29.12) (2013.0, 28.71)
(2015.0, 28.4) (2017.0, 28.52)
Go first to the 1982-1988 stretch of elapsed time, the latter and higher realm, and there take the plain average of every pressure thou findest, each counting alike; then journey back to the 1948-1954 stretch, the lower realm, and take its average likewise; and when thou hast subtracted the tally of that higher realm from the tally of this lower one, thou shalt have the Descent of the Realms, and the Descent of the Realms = -1.3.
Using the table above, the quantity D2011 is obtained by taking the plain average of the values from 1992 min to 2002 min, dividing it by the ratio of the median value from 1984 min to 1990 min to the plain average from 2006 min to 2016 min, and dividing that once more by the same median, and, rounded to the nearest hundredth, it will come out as 0.88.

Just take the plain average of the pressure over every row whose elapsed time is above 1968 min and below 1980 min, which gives 40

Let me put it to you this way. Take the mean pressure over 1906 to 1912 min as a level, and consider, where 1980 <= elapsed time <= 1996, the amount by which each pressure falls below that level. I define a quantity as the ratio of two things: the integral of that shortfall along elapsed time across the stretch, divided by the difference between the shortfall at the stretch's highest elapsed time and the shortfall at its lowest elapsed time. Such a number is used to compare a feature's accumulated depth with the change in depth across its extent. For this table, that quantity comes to 17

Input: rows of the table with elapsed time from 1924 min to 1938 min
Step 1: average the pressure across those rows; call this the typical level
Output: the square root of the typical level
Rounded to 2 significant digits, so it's 5.7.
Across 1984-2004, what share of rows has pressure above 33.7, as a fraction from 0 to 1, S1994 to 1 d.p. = 0.0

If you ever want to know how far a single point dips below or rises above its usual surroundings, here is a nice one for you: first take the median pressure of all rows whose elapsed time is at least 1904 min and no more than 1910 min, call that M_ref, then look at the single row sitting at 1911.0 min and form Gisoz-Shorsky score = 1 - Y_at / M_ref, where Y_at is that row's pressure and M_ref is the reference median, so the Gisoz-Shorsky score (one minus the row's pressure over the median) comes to 0.022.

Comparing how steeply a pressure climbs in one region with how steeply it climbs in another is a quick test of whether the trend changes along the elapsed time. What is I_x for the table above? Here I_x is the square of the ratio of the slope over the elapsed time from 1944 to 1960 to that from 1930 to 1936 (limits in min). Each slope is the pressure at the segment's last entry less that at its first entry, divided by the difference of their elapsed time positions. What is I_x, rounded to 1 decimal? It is 9.6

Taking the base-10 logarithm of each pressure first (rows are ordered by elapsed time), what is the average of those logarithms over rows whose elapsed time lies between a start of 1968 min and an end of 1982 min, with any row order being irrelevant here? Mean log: 1.59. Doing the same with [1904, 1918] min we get 1.56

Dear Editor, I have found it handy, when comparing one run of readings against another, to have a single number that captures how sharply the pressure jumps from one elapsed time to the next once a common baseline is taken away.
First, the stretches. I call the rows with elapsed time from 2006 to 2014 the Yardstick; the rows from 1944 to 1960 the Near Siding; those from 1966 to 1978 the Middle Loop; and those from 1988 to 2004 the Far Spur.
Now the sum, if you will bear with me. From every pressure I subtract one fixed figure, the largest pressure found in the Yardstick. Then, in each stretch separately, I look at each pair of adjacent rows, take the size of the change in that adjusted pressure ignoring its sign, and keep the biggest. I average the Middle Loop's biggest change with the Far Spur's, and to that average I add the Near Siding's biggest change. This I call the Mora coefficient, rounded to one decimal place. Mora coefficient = 9.0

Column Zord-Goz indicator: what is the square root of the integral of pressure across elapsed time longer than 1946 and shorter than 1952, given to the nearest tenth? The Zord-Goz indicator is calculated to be 14.0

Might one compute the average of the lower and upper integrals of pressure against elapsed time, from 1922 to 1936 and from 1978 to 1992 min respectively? 464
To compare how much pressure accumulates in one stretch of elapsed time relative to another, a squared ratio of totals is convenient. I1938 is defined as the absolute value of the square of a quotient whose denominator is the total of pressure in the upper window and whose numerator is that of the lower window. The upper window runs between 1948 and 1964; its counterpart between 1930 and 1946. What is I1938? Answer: 1.3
